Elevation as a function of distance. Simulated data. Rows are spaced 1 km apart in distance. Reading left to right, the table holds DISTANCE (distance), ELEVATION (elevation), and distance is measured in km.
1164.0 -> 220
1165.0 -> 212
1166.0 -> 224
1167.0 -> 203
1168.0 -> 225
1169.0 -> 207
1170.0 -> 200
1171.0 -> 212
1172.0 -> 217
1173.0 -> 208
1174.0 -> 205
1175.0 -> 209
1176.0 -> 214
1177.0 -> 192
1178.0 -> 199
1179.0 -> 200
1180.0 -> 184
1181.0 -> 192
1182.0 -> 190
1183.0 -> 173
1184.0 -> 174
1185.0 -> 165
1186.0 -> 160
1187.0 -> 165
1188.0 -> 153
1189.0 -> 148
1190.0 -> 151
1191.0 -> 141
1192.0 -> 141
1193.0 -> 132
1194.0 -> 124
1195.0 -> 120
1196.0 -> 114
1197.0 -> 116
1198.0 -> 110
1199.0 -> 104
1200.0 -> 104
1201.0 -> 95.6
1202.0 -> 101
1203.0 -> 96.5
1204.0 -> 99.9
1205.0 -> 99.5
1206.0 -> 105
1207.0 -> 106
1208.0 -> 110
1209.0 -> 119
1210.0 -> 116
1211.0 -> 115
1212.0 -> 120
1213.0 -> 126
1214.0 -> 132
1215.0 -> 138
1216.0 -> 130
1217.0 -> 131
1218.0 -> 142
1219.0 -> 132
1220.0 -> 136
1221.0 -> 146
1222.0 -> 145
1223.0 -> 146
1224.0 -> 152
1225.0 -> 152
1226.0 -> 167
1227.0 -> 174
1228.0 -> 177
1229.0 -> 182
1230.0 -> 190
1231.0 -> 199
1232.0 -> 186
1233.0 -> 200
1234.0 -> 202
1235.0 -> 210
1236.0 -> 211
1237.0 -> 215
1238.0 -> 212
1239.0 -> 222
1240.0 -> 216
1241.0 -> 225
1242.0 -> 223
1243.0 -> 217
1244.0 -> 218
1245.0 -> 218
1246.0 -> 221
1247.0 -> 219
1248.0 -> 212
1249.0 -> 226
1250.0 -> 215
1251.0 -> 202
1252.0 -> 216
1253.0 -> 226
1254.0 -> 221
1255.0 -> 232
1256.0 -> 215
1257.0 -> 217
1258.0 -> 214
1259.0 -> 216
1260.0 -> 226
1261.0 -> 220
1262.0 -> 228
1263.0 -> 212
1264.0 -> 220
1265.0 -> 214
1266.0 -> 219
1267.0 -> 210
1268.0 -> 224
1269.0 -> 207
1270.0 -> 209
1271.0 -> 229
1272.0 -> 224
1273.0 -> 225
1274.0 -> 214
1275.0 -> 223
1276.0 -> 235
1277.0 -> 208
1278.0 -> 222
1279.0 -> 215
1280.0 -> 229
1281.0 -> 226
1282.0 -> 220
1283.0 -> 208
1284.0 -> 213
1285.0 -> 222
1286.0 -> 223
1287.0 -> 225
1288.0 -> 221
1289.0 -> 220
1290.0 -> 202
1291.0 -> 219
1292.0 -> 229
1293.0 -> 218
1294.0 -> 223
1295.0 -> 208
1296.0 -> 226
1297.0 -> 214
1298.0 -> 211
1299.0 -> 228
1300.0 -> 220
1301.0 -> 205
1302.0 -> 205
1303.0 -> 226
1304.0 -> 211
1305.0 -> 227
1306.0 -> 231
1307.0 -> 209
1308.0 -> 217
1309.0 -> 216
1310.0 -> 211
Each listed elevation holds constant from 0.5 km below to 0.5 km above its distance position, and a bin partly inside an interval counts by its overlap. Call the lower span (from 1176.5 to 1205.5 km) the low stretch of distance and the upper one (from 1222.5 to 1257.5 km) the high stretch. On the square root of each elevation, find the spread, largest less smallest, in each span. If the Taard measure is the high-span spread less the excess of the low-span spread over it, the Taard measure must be 1.9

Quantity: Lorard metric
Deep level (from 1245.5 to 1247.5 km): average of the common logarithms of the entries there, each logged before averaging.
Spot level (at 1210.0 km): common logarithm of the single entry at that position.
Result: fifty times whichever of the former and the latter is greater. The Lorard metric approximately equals 117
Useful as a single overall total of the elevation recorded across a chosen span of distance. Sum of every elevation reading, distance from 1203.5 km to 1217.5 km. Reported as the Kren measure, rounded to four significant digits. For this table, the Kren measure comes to 1647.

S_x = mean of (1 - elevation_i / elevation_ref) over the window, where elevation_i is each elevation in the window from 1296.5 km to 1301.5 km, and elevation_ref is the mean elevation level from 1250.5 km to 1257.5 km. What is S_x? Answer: 0.013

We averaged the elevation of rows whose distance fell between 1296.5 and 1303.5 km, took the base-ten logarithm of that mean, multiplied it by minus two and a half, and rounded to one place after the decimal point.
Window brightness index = -5.8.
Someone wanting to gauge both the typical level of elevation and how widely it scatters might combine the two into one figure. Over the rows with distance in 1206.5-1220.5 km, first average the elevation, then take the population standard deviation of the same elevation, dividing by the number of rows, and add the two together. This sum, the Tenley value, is 136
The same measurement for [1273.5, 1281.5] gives 230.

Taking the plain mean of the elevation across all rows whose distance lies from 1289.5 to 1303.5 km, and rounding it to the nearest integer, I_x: 217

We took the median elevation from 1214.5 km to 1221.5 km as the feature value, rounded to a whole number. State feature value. 136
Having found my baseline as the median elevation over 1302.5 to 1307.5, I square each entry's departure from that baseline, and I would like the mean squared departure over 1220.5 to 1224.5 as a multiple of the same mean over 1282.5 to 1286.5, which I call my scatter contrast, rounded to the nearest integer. 48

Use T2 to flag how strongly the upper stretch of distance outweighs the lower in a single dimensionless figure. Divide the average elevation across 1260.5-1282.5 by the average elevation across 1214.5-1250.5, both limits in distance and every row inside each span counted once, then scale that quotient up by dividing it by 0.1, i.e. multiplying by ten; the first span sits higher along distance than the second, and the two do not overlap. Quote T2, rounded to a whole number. 12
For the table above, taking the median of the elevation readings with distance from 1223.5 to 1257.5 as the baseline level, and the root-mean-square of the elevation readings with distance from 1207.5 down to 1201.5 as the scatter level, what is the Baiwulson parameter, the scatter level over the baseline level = 0.5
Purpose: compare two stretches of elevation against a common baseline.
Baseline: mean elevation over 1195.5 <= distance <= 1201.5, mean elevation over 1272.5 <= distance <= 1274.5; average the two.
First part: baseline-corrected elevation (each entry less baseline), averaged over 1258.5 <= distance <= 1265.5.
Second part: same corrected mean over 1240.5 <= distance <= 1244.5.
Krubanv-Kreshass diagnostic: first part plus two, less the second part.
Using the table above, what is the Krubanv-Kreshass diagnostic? 1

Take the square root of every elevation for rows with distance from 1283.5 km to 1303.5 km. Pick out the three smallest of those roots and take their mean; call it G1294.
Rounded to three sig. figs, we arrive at 14.3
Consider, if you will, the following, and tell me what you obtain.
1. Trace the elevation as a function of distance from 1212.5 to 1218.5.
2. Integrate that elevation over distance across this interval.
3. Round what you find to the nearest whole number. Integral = 799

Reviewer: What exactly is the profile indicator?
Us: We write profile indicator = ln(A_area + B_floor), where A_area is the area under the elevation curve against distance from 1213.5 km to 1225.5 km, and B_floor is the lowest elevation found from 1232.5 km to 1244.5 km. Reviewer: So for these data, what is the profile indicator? 7.54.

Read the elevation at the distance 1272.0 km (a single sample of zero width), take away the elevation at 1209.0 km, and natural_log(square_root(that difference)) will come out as 2.33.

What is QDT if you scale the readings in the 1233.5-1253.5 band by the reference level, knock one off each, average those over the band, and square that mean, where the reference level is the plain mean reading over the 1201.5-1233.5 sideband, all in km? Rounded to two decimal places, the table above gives 0.30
